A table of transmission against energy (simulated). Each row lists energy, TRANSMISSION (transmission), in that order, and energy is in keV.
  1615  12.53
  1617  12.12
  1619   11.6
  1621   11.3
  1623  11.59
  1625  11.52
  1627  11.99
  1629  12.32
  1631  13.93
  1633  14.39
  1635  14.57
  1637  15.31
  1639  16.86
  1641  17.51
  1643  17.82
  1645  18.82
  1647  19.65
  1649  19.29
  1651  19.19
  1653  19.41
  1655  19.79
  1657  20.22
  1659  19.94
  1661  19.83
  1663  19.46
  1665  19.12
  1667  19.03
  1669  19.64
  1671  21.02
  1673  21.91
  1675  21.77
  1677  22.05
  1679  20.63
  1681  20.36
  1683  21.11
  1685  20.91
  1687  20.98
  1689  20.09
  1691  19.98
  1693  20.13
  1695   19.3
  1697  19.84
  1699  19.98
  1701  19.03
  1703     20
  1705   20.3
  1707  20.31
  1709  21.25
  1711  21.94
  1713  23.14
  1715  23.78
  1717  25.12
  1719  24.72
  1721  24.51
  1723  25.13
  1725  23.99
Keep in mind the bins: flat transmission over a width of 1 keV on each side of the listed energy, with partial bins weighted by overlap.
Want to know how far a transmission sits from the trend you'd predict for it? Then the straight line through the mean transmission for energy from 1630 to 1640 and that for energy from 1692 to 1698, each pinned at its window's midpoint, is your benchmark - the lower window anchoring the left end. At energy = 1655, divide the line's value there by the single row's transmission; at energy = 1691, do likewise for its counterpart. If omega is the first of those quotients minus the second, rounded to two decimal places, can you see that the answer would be -0.13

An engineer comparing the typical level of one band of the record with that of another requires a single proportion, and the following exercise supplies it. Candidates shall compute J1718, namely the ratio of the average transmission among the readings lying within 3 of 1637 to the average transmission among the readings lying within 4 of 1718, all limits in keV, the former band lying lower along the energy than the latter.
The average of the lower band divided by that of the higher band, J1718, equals 0.64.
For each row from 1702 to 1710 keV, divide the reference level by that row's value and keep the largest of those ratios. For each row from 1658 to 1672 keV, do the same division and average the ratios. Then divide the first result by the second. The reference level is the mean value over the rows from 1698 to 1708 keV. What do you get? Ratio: 0.99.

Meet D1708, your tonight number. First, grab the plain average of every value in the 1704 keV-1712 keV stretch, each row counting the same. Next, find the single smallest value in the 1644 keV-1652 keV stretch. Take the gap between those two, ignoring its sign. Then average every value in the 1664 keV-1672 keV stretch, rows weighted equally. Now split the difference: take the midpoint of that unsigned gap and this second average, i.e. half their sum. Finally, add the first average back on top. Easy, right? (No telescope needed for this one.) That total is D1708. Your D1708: 32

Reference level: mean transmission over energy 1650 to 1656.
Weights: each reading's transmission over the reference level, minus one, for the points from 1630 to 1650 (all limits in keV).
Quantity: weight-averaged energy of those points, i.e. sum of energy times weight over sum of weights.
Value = 1635.7 keV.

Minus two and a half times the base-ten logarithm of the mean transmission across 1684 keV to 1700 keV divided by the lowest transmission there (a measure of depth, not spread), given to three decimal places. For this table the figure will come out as -0.047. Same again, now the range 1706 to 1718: -0.116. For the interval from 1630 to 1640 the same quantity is -0.081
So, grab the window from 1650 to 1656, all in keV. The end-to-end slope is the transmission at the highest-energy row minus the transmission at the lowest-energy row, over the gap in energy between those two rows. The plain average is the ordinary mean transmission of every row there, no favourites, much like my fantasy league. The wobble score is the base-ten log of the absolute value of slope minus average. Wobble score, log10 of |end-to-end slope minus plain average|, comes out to 1.29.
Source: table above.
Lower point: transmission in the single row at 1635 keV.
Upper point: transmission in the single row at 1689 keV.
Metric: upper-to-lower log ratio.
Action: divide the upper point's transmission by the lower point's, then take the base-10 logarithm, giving 0.14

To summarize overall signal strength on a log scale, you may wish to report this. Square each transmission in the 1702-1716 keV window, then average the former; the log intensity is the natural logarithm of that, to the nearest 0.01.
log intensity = 6.14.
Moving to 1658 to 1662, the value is 5.98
